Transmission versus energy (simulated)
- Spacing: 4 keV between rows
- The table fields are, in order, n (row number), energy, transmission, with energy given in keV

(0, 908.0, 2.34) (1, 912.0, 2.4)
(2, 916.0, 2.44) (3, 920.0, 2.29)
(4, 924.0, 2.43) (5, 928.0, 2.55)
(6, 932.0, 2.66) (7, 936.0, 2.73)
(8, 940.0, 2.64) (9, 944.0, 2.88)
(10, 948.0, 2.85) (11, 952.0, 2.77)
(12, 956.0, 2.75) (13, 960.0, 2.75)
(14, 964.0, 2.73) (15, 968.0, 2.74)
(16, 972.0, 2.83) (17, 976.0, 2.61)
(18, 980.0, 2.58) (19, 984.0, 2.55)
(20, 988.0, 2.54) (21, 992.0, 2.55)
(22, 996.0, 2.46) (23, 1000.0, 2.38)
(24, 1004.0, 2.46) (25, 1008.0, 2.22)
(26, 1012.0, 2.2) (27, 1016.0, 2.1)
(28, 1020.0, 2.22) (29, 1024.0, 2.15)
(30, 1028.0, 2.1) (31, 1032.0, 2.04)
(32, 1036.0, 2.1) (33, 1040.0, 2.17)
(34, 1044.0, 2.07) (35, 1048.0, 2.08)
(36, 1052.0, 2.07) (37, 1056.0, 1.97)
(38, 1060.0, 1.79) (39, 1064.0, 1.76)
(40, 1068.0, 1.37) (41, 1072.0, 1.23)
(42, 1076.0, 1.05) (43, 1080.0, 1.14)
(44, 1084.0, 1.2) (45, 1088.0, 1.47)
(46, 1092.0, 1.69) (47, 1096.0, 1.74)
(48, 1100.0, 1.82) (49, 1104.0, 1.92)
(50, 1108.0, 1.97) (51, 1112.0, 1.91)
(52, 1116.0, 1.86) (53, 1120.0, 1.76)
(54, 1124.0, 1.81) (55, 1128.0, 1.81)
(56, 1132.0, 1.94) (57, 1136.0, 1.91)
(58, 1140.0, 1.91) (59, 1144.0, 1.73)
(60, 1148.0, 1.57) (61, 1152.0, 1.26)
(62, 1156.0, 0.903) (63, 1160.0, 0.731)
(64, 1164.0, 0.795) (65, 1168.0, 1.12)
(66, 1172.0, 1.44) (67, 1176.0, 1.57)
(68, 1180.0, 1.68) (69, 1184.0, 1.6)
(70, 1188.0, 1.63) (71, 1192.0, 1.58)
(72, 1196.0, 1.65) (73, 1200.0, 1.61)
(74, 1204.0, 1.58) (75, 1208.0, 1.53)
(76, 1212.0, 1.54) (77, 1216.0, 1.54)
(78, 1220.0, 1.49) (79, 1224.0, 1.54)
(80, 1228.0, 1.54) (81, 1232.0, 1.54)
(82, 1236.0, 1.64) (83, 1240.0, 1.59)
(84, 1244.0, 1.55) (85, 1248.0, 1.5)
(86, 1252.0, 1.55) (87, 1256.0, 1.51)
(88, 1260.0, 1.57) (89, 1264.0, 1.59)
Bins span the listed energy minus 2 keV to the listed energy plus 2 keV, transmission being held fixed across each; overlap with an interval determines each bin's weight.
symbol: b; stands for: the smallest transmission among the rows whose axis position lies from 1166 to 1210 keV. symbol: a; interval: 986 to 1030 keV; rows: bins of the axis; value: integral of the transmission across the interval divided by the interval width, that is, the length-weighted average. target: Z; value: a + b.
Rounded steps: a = 2.3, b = 1.12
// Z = 3.4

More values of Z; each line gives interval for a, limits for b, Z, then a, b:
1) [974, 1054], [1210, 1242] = 3.8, 2.3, 1.49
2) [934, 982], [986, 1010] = 5.0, 2.7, 2.22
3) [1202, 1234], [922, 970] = 4.0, 1.5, 2.43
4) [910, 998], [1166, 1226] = 3.7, 2.6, 1.12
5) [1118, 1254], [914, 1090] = 2.6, 1.5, 1.05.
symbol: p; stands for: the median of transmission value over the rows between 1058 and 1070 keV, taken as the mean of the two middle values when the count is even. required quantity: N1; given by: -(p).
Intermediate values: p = 1.8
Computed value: -1.8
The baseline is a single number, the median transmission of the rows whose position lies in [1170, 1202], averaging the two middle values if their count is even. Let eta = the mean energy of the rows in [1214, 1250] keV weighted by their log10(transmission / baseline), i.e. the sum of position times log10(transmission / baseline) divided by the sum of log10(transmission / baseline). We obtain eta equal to 1230.3 keV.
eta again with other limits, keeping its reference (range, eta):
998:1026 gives 1011.0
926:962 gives 944.4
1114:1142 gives 1129.2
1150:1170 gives 1160.5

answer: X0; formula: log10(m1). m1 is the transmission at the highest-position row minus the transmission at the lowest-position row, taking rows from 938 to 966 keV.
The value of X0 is -1.0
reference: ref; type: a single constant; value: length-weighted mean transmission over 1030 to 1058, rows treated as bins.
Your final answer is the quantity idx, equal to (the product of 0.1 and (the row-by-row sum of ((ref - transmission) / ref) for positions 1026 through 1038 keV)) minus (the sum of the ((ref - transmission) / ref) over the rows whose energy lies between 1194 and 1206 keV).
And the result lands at -0.7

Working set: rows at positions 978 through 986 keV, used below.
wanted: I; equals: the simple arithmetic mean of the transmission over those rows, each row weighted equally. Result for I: 2.6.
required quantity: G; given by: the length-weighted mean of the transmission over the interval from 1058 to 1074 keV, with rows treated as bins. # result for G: 1.54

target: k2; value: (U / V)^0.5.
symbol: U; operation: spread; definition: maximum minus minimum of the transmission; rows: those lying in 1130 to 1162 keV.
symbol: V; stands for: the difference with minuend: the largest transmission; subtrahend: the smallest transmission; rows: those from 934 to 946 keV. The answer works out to 2.2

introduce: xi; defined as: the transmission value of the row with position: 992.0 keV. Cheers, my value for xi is 2.55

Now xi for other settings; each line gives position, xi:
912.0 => 2.4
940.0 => 2.64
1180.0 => 1.68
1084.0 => 1.2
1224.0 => 1.54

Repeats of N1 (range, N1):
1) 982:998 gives -2.5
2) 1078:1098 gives -1.5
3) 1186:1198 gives -1.6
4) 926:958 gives -2.7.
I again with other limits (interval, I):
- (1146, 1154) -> 1.4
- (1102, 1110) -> 1.9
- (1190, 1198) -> 1.6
